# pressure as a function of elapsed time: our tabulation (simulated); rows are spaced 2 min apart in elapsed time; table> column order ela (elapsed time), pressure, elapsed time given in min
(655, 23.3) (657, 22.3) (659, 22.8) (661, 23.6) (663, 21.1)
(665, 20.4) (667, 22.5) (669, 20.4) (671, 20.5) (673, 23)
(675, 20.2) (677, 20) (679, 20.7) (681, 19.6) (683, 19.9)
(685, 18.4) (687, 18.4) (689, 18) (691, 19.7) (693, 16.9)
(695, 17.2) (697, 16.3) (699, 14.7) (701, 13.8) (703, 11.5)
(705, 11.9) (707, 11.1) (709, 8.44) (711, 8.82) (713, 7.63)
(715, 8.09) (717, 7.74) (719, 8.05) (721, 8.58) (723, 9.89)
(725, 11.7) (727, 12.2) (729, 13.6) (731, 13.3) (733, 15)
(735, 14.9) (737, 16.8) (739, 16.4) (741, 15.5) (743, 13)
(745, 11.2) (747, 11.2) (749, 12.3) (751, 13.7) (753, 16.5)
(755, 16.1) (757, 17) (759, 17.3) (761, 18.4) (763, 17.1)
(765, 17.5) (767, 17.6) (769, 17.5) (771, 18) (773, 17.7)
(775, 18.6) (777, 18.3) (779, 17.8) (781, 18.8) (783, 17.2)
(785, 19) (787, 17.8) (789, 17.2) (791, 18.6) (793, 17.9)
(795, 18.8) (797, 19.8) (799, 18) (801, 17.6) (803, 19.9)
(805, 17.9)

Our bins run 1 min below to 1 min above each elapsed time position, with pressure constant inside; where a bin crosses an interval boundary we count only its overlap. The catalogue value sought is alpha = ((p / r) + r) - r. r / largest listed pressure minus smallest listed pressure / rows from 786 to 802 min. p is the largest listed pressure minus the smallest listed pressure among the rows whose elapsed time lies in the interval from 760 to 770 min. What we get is 0.50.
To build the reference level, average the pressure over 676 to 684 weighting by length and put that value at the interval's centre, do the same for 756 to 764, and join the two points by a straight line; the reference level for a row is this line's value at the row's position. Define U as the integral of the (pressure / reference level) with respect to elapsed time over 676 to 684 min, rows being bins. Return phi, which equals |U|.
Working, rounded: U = 8.0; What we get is 8.0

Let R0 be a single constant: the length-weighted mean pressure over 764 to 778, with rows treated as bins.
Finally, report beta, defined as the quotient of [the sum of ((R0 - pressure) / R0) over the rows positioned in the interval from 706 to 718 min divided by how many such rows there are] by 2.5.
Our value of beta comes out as 0.21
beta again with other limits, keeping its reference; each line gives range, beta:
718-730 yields 0.16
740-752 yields 0.11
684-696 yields 0.00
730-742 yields 0.06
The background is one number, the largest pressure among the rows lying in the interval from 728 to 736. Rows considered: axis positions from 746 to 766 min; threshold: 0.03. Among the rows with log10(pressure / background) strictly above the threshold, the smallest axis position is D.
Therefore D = 753 min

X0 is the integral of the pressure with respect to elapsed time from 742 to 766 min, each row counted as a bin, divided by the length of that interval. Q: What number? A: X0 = 15.1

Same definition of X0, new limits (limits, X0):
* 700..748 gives 11.7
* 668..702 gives 18.7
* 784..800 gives 18.4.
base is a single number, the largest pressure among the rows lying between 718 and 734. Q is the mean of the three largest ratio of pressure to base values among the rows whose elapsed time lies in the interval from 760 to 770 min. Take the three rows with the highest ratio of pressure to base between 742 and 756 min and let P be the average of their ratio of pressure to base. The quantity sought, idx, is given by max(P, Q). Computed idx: 1.19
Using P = 1.03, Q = 1.19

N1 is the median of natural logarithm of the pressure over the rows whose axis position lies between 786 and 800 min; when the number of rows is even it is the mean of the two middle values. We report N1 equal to 2.89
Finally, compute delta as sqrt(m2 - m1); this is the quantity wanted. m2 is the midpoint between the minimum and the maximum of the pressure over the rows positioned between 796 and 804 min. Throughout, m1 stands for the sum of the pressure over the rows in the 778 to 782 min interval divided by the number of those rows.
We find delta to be 0.7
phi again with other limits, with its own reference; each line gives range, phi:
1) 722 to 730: 5.1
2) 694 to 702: 6.4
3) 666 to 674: 8.5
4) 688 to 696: 7.3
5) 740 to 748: 5.7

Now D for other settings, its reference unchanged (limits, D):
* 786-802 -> 787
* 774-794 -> 775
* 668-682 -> 669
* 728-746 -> 737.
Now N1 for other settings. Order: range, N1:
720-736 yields 2.54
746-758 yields 2.70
